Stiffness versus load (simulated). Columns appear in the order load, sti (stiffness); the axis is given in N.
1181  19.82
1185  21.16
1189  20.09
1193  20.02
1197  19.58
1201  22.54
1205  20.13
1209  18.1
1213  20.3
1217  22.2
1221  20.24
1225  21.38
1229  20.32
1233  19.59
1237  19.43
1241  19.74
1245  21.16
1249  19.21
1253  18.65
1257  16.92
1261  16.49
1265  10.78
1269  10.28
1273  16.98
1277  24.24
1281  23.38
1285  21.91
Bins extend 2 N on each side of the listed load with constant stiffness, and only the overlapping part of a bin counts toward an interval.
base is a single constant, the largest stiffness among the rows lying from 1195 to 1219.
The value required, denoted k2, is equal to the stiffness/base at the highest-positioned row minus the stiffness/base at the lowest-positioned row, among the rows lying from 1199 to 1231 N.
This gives -0.10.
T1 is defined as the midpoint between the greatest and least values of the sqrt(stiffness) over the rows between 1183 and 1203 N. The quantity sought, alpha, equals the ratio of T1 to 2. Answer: 2.29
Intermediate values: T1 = 4.59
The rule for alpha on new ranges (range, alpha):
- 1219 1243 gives 2.26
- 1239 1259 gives 2.18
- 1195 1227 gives 2.25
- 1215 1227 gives 2.30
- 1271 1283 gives 2.26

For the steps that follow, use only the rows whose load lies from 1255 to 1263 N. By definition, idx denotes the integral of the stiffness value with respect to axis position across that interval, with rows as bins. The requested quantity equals 134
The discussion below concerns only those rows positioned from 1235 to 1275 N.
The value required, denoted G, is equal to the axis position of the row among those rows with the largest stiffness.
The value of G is 1245 N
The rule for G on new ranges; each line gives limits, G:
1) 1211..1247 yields 1217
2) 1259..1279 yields 1277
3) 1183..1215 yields 1201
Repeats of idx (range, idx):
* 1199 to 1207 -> 171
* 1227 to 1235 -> 160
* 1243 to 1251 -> 161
